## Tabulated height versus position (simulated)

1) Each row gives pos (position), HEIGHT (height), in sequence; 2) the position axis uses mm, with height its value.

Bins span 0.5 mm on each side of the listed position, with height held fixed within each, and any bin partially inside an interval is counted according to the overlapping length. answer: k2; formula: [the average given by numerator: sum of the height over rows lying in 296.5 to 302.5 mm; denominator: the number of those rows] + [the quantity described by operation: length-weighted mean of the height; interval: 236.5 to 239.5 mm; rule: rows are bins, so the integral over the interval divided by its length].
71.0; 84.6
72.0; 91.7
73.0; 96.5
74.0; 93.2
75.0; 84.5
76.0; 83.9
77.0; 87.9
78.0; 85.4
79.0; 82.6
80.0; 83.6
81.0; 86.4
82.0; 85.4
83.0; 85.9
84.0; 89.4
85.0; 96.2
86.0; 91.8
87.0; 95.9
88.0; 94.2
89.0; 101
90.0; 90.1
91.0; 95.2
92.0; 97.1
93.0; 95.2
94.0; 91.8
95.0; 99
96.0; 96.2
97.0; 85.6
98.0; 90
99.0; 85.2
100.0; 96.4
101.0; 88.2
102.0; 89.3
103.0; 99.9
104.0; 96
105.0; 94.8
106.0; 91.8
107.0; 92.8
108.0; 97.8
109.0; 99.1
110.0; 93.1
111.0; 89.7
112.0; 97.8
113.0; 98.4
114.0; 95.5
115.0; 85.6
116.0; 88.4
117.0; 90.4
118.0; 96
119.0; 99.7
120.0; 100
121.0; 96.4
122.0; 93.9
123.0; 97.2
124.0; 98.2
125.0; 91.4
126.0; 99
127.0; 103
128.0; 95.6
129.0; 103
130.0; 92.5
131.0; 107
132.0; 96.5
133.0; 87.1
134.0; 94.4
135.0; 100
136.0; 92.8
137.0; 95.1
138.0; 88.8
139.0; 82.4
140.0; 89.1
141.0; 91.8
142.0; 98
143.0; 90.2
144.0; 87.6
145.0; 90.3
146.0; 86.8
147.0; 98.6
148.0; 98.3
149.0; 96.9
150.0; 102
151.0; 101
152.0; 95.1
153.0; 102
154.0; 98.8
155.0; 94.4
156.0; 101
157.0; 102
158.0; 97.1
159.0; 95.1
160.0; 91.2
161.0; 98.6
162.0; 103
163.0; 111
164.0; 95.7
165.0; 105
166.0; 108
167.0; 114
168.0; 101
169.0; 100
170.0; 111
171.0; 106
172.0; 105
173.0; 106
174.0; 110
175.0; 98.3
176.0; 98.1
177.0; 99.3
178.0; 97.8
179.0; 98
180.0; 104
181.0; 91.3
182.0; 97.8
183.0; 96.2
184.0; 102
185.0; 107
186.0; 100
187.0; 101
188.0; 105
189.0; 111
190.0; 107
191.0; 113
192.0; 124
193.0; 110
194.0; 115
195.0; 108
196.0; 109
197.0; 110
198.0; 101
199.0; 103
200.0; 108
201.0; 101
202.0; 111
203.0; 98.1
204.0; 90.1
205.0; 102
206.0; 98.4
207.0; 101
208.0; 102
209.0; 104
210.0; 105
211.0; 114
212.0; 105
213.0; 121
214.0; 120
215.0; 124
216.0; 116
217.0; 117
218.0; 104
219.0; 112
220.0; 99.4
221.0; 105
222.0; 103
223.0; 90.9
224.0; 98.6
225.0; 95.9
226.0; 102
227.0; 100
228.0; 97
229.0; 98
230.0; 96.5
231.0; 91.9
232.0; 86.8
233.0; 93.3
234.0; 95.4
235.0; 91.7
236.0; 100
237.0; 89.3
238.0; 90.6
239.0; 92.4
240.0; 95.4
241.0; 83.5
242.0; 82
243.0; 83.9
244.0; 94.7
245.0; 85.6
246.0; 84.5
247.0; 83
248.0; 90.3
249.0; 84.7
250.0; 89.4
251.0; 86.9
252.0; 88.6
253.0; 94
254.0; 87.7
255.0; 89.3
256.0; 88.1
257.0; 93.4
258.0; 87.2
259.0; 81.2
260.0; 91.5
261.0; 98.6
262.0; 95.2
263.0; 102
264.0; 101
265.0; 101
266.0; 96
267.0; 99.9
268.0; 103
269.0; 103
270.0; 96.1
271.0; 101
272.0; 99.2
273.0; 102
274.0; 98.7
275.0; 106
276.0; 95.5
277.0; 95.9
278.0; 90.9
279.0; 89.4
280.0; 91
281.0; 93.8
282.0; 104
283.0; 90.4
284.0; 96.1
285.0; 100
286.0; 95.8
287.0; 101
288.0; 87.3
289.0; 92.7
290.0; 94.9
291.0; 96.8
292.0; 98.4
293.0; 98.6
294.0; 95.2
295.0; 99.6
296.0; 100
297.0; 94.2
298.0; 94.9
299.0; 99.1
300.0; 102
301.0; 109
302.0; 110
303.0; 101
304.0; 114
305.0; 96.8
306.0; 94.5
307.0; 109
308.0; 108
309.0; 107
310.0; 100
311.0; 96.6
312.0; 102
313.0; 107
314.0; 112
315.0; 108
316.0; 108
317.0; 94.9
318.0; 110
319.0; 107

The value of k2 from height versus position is 192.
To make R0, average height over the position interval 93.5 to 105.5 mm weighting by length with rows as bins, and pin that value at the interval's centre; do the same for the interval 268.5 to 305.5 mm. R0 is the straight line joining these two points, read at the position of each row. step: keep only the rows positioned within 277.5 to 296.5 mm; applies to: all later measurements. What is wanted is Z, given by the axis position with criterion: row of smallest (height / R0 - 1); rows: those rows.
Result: 288.0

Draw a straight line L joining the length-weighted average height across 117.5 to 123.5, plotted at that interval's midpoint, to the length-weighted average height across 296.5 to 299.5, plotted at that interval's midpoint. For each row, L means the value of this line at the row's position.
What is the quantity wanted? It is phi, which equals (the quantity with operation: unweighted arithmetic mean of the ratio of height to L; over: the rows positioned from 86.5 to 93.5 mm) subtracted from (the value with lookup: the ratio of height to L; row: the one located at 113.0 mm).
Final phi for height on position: 0.03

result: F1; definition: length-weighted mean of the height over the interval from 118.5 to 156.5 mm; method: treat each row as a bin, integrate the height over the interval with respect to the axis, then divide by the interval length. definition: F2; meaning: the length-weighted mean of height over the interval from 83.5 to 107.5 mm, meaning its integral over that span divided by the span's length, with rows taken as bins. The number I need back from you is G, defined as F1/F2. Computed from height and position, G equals 1.02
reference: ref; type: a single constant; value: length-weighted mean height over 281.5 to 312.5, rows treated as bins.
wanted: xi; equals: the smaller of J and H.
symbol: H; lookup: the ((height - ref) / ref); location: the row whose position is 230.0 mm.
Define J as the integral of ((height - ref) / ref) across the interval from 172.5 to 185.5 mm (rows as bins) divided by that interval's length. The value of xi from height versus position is -0.032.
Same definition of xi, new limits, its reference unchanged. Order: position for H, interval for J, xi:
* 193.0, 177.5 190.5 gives 0.018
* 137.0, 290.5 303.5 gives -0.046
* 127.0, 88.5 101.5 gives -0.065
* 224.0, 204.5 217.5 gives -0.010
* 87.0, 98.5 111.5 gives -0.063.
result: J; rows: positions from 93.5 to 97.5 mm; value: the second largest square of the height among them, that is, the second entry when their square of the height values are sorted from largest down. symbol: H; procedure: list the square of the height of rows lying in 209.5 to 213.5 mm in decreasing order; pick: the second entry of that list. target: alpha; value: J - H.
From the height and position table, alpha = -3742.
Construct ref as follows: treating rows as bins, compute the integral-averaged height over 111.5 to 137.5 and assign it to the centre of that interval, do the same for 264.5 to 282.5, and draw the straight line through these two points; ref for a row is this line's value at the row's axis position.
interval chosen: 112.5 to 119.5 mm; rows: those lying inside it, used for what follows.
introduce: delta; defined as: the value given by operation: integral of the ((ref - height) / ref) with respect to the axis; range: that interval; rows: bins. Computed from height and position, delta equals 0.2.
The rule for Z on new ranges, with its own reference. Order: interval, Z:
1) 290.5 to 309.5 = 297.0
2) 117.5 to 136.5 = 133.0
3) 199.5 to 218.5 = 204.0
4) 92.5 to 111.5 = 99.0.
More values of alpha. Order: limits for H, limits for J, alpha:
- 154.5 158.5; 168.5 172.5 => 1035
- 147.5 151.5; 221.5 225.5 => -479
